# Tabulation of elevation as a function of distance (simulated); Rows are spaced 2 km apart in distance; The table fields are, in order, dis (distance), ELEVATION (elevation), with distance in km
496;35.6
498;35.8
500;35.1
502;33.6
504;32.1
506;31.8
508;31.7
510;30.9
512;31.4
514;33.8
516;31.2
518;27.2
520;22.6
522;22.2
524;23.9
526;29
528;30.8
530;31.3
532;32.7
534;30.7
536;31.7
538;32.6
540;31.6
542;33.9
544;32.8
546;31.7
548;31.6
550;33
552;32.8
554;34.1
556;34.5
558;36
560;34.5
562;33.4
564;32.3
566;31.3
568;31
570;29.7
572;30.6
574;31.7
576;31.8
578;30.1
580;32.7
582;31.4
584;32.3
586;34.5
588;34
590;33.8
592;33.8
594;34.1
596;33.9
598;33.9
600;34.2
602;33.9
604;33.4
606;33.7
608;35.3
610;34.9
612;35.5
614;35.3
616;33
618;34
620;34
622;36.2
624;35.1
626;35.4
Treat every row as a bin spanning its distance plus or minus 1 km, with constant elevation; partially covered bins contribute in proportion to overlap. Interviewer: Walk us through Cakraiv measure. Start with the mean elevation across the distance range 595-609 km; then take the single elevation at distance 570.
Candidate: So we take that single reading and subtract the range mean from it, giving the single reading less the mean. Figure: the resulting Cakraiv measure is -4.3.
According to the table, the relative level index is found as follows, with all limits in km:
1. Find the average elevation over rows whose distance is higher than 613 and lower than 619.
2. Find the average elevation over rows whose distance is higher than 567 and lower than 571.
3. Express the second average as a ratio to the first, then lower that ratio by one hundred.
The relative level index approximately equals -99.1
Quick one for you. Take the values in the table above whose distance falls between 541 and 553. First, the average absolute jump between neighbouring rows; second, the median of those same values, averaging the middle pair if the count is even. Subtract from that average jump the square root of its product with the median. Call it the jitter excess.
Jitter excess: -4.3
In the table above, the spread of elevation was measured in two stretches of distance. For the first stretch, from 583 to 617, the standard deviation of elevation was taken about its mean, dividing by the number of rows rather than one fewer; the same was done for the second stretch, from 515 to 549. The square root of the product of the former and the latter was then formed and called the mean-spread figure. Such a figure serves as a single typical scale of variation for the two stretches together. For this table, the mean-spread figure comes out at 1.69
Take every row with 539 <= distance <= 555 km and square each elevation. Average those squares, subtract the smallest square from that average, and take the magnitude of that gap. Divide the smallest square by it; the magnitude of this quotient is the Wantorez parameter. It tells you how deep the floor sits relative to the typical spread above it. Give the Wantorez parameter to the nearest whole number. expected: 14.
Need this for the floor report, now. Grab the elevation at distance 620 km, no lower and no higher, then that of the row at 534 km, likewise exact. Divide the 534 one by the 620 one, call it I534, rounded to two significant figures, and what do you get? 0.90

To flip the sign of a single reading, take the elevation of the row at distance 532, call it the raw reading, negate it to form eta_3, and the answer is -32.7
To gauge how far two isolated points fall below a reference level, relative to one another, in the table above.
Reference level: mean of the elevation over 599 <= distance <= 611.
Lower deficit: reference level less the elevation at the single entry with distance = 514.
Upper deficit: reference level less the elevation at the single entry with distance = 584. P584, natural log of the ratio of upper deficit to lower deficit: 1.5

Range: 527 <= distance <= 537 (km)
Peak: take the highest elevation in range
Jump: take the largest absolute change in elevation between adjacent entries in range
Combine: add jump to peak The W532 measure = 34.7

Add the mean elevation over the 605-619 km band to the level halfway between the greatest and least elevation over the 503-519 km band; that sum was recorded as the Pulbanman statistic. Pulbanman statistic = 65.0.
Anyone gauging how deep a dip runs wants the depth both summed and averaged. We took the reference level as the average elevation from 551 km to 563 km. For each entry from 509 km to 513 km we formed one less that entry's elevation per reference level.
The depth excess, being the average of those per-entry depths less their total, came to -0.09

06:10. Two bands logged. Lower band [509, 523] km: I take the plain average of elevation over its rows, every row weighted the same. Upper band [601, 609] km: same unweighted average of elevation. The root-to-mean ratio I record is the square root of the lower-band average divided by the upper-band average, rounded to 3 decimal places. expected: 0.157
